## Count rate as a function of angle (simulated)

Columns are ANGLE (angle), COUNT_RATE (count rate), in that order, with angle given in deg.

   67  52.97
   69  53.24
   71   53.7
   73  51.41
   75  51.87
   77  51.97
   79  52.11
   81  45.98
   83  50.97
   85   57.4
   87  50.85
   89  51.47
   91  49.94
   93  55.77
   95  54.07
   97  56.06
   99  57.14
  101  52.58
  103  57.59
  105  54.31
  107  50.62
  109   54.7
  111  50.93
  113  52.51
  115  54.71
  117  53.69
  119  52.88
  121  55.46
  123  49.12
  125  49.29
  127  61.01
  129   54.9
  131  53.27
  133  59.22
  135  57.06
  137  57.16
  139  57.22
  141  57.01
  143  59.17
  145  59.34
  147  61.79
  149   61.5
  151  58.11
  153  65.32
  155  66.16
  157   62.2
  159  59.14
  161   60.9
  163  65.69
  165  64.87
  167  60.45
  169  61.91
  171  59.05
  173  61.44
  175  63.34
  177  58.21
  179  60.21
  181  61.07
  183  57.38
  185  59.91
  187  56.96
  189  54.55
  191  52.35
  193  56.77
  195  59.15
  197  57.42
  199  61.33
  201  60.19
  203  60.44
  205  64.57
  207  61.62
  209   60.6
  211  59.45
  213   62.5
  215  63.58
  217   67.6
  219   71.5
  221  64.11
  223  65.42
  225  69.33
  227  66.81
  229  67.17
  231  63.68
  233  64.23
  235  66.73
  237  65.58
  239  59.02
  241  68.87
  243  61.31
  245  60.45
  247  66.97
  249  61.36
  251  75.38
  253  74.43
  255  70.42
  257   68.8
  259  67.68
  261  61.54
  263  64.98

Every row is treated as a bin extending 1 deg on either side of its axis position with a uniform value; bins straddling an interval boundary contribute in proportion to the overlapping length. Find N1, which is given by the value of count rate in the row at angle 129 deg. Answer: 54.9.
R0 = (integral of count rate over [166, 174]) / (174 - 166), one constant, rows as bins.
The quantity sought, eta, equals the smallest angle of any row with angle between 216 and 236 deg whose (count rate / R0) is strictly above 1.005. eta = 217 deg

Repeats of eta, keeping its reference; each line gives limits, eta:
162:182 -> 163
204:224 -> 205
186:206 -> 199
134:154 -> 147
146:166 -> 147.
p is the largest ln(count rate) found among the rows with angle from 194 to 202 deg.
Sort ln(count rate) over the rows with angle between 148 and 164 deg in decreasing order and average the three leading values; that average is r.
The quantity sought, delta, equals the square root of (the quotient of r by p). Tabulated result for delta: 1.01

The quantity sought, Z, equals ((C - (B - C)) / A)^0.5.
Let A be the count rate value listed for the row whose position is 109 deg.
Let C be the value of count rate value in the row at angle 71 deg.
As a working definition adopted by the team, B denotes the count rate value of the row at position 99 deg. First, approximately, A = 54.7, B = 57.14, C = 53.7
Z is 0.96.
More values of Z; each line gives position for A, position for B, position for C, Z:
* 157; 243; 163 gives 1.06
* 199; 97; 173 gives 1.04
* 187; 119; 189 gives 0.99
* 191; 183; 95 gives 0.98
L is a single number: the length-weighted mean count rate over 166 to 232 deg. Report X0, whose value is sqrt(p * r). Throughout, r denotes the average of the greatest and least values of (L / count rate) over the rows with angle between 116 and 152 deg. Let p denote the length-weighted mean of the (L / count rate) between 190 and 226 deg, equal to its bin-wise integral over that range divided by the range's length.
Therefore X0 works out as 1.06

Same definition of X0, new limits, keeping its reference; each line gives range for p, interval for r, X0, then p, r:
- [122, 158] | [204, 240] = 1.01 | 1.06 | 0.95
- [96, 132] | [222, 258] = 1.03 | 1.14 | 0.93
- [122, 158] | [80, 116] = 1.13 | 1.06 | 1.20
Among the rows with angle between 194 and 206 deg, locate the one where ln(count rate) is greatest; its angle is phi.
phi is 205 deg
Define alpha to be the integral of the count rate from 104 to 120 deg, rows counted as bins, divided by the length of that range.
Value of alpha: 53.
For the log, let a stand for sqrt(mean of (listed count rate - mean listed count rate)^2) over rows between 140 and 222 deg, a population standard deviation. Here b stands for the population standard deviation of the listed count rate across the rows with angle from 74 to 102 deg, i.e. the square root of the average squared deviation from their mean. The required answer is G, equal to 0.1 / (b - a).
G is -0.2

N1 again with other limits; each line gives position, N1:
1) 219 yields 71.5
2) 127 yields 61.01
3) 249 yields 61.36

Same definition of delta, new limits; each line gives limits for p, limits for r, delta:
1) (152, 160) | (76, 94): 0.98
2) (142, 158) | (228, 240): 1.00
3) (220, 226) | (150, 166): 0.99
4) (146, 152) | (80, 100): 0.99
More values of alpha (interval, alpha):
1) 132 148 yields 58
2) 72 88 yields 52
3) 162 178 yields 62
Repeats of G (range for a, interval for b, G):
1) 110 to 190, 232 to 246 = -0.1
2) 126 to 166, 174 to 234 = 0.1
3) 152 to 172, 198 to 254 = 0.1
